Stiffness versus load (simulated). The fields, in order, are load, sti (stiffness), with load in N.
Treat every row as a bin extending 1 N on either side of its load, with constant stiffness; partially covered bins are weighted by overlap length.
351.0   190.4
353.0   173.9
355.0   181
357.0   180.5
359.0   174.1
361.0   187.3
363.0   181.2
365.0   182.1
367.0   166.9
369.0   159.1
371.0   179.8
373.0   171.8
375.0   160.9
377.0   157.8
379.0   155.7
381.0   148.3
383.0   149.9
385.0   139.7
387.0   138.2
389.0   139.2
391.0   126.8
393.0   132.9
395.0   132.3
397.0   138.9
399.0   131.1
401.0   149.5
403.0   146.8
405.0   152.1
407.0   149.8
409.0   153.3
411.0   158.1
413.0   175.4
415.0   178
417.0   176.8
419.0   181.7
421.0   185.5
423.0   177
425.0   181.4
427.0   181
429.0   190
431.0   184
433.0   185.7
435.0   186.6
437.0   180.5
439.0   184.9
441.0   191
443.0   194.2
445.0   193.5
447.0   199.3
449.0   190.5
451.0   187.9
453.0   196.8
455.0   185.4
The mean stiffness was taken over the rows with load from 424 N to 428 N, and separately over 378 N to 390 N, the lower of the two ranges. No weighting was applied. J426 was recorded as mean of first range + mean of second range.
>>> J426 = 326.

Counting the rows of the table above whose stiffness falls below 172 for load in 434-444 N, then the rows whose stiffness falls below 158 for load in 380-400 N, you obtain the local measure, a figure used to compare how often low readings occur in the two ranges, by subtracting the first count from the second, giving 10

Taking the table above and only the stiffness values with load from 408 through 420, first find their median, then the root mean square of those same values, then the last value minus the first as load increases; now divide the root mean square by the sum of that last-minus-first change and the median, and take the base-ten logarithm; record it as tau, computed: -0.078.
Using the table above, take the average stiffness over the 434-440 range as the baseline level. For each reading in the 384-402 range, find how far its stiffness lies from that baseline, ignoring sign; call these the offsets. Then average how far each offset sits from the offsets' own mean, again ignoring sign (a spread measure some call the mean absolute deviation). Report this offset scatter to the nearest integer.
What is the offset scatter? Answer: 5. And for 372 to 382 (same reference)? 6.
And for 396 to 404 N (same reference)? 7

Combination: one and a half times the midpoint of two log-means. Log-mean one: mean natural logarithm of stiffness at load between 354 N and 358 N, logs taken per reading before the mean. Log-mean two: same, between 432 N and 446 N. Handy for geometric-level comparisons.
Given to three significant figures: 7.83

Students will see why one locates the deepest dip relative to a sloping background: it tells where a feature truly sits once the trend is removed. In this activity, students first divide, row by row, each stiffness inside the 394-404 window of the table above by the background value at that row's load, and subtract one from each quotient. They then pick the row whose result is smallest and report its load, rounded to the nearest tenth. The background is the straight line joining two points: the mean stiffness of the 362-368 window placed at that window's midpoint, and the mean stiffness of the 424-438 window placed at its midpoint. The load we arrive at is 399.0 N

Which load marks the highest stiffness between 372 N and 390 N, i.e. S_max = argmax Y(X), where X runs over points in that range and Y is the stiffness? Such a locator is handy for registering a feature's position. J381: 373.0 N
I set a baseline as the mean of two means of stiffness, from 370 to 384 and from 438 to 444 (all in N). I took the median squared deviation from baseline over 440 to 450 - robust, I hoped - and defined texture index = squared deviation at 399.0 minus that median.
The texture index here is 1624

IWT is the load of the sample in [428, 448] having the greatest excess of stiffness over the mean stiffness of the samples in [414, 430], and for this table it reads 447.0 N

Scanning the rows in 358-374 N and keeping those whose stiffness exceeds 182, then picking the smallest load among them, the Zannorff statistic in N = 361.0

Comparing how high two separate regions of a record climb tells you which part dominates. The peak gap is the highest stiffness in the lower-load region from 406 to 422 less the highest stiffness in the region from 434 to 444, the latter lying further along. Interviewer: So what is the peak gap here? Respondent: -9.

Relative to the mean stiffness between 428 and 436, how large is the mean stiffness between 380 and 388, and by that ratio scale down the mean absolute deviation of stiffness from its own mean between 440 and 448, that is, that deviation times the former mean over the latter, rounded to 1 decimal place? 3.1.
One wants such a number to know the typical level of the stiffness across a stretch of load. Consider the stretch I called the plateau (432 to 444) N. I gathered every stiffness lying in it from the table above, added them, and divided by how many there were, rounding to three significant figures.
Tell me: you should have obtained 187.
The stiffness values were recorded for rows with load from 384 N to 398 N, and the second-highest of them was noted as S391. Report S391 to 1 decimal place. 139.2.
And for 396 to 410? 152.1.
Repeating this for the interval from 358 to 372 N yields 182.1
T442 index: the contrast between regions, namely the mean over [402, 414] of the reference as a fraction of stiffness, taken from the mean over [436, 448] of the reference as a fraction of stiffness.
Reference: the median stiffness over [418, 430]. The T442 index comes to -0.2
